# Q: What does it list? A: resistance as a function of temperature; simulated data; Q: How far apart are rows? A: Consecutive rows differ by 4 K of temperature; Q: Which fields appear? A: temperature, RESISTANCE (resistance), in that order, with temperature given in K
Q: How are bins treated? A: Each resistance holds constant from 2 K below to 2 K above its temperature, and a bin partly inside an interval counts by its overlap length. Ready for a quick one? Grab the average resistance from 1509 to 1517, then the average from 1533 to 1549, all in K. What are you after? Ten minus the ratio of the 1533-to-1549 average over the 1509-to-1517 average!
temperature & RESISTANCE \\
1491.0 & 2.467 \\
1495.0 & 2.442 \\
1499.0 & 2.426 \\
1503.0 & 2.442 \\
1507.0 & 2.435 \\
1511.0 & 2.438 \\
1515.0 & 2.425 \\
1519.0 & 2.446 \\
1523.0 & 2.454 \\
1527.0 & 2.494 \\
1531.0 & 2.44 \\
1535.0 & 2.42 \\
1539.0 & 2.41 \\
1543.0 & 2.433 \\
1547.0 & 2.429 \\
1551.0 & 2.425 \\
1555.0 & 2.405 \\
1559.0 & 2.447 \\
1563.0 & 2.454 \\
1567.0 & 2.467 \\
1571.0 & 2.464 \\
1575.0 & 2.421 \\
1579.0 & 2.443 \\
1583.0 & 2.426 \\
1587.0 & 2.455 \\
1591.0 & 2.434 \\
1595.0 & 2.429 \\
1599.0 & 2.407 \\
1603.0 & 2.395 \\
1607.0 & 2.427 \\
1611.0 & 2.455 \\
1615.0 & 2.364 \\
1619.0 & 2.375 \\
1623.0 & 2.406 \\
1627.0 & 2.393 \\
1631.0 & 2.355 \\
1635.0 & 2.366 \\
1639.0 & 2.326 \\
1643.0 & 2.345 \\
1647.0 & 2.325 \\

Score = 9.00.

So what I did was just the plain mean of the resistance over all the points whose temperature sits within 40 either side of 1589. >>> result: 2.42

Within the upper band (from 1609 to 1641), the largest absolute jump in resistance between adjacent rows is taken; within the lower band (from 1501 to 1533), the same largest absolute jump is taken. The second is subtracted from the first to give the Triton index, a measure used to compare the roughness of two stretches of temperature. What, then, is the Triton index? 0.0370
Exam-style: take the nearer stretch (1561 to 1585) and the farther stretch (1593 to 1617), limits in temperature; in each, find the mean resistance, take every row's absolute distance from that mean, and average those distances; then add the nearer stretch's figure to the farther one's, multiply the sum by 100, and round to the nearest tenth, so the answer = 4.0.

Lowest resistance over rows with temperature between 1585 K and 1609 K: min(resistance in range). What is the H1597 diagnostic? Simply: 2.395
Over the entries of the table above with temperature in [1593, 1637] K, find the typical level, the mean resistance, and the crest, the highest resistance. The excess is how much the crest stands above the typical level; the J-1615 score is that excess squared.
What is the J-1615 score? 0.0033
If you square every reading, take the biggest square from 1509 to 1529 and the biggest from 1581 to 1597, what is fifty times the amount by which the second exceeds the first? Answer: -9.7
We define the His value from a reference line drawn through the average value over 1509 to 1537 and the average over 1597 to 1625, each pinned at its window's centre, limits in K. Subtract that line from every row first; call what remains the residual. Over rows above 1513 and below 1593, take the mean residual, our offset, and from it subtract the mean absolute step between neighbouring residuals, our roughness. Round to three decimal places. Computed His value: -0.013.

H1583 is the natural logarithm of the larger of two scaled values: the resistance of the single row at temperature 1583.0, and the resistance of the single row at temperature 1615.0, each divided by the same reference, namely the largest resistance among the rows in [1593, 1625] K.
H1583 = -0.0119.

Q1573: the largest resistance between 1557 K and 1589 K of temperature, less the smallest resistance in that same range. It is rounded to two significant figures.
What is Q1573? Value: 0.046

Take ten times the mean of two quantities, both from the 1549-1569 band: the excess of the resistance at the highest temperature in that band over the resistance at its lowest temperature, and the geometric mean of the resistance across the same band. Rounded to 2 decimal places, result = 12.41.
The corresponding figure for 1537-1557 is 12.08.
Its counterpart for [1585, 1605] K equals 11.82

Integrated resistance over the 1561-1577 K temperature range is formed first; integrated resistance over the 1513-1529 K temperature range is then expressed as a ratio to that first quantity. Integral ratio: 1.00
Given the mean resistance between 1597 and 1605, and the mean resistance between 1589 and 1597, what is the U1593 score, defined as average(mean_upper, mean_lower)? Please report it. 2.42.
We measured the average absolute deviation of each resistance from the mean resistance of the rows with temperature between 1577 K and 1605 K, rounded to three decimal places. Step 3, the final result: 0.015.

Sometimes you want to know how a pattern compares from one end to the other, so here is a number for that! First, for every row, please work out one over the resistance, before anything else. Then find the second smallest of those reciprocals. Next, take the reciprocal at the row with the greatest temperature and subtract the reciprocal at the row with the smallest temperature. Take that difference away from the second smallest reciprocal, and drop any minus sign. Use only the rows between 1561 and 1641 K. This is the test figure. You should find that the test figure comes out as 0.383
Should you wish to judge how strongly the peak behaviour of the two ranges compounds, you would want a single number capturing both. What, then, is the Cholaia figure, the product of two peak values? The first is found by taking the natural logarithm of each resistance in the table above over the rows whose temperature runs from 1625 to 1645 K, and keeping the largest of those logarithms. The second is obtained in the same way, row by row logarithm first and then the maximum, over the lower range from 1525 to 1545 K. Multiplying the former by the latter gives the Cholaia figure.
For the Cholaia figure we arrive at 0.797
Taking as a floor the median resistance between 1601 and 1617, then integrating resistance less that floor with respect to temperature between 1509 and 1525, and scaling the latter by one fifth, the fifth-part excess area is 0.095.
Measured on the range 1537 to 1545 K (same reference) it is 0.017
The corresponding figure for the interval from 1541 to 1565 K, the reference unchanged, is 0.102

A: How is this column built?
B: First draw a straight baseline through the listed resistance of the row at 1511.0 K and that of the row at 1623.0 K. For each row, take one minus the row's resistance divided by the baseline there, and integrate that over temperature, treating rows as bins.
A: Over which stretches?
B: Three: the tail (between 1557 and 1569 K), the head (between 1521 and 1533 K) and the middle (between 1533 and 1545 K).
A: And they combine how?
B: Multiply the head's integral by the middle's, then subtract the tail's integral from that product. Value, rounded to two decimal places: 0.16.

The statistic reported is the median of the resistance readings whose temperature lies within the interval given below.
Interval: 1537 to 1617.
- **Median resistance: 2.43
